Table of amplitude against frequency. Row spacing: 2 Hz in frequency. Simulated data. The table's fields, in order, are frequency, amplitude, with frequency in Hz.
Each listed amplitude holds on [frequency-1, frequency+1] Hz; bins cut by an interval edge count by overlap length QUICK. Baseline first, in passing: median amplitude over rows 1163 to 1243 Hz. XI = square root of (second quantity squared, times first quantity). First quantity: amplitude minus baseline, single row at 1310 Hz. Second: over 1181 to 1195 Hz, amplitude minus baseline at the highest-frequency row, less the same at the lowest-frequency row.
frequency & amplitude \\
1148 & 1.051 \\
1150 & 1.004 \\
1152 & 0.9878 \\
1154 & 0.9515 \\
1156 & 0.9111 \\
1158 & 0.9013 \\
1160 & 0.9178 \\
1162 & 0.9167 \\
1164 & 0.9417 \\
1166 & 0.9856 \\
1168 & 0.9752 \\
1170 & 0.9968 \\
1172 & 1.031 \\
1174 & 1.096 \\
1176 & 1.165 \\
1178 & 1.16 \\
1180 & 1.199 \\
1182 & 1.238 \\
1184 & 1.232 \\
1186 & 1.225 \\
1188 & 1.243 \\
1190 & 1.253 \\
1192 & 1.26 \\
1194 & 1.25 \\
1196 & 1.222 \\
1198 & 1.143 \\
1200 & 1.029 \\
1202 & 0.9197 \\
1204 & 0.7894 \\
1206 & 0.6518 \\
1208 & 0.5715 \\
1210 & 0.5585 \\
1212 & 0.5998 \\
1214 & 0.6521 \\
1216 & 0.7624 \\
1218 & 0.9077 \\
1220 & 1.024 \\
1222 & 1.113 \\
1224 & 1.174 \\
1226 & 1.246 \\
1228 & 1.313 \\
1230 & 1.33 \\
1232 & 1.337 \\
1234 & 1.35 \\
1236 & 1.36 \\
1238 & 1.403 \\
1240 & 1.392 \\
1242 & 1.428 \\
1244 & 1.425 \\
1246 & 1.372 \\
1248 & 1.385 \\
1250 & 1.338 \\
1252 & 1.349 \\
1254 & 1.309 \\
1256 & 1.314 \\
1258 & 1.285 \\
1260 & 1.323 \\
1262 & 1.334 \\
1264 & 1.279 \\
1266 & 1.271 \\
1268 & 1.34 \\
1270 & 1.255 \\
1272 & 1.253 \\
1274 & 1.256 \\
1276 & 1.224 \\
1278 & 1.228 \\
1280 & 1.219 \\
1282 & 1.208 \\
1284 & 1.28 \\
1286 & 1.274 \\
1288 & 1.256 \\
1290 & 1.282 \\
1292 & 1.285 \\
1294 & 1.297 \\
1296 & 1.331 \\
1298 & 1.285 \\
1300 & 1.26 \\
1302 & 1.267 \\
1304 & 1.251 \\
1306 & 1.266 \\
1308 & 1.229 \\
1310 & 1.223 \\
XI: 0.003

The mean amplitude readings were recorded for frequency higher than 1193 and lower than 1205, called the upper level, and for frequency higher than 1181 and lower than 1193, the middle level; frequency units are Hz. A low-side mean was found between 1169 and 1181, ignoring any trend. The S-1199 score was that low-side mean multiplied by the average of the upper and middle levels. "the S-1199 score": 1.27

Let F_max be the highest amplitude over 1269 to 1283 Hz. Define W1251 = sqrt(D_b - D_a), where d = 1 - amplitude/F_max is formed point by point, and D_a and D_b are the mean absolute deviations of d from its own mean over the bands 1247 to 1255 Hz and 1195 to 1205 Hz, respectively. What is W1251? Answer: 0.30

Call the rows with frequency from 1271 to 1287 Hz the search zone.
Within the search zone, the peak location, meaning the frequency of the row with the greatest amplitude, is 1284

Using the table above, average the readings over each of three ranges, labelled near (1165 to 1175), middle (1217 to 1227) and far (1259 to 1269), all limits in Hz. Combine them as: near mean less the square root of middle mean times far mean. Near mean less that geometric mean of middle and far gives -0.18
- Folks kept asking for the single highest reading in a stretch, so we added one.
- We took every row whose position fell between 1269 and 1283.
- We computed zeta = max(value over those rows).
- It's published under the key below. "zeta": 1.256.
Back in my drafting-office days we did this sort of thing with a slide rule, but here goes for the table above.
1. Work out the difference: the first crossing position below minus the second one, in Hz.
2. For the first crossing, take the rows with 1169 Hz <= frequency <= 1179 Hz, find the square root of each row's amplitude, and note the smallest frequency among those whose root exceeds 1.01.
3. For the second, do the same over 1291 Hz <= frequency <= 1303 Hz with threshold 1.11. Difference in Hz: -120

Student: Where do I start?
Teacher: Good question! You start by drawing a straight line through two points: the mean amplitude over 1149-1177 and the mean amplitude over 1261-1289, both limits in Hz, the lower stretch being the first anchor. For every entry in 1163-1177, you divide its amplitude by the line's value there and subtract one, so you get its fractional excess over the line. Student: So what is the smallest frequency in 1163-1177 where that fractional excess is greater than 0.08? 1174 Hz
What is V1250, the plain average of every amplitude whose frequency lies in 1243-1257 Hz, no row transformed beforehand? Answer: 1.36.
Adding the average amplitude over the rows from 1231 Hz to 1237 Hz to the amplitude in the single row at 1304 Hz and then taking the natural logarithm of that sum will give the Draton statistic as 0.96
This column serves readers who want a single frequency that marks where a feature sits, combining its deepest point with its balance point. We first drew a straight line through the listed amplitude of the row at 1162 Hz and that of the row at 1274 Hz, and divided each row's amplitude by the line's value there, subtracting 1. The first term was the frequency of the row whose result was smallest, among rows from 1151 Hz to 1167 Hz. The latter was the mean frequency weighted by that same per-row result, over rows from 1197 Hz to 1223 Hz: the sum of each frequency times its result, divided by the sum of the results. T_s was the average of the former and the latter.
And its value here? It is 1184.4 Hz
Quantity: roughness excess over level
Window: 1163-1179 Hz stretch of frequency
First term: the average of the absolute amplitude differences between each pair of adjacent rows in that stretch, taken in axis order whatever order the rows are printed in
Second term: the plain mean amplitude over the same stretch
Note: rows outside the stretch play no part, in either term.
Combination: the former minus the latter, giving -1.01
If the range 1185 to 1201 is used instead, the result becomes -1.17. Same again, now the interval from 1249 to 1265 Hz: -1.29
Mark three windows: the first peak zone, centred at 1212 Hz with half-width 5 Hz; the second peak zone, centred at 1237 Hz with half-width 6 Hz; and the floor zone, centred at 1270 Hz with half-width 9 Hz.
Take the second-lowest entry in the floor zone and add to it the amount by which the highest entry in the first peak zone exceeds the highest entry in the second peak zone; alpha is 0.56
